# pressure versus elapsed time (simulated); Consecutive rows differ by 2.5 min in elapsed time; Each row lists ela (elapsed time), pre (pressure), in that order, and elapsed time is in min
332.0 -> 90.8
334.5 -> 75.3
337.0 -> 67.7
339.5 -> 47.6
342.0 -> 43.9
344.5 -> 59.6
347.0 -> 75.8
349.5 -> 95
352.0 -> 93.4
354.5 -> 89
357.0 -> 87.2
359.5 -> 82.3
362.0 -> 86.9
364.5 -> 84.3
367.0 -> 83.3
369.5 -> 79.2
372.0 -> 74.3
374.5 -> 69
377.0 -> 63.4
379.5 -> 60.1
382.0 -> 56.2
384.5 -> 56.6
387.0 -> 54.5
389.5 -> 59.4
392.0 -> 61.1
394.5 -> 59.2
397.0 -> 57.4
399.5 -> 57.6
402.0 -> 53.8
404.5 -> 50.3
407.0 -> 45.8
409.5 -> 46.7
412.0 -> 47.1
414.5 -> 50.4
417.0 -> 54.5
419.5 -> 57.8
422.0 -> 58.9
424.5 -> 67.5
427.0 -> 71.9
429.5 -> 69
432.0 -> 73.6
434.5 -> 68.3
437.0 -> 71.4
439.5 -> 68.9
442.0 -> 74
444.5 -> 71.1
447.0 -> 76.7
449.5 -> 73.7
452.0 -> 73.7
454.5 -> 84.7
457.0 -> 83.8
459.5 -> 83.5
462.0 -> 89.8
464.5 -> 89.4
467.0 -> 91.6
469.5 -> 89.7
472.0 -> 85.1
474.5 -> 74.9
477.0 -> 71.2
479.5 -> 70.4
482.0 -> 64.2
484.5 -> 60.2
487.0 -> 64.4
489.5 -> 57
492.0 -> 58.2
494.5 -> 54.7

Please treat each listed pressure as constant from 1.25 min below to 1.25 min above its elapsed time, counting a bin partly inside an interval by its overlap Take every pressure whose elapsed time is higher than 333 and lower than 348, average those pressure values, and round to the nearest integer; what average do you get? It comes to 62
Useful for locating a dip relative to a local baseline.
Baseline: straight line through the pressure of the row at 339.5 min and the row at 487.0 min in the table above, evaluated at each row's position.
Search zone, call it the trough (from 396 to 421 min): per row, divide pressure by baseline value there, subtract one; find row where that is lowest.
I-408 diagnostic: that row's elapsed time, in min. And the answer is 407.0 min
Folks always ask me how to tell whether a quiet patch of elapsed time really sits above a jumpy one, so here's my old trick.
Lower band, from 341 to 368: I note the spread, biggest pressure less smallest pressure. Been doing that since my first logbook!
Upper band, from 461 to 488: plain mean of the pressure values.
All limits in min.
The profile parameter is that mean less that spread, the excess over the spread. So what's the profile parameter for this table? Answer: 26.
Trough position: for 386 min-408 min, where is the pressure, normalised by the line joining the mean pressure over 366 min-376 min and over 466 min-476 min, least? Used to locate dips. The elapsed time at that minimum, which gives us 407.0 min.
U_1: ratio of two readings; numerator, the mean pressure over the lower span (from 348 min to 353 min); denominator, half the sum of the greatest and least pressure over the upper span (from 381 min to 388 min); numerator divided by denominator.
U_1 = 1.7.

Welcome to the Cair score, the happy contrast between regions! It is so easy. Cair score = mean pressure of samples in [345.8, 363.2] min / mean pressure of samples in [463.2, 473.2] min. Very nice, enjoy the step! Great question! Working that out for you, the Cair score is 1.0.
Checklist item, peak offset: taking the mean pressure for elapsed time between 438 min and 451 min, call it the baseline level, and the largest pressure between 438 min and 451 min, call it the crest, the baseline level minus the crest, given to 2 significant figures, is -3.8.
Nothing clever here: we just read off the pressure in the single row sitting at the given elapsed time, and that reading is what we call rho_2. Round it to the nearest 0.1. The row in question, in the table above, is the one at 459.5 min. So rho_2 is 83.5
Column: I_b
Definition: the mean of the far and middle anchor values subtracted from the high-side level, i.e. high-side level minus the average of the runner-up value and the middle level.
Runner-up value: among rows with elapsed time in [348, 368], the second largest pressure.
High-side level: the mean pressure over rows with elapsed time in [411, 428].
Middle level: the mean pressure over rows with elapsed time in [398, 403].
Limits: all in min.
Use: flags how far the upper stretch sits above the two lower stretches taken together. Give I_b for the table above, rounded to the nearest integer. -16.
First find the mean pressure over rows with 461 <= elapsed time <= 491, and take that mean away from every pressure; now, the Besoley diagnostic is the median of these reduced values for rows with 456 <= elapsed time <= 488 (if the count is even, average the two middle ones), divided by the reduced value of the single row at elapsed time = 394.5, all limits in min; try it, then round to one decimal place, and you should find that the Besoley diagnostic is -0.5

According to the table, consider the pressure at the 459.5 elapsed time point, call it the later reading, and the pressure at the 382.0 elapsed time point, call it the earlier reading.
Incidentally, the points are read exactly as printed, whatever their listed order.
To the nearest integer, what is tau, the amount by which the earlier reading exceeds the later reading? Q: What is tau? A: -27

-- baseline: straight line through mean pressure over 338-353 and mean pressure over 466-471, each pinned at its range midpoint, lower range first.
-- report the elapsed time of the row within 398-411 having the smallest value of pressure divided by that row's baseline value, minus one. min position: 407.0 min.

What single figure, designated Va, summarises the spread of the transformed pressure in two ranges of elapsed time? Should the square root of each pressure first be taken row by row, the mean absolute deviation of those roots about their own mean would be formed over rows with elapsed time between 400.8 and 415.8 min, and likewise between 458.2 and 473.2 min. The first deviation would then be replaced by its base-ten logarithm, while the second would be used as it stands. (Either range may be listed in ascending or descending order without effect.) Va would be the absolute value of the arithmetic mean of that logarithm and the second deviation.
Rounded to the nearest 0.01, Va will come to 0.31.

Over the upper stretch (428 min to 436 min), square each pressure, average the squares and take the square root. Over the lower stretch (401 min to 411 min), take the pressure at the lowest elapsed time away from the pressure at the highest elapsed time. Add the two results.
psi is 63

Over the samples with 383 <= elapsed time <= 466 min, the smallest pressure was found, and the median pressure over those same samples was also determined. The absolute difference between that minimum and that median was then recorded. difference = 21.7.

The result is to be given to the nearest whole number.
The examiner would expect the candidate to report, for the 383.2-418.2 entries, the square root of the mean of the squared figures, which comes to 54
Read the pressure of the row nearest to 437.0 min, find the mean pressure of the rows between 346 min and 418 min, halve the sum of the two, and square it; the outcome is 4767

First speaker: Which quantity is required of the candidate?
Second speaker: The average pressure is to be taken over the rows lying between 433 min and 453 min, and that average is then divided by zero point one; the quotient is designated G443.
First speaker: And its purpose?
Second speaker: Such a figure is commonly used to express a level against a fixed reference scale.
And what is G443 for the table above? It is 722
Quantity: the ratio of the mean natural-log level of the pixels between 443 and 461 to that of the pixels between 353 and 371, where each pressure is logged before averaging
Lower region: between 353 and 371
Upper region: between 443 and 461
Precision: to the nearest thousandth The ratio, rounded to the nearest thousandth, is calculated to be 0.982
